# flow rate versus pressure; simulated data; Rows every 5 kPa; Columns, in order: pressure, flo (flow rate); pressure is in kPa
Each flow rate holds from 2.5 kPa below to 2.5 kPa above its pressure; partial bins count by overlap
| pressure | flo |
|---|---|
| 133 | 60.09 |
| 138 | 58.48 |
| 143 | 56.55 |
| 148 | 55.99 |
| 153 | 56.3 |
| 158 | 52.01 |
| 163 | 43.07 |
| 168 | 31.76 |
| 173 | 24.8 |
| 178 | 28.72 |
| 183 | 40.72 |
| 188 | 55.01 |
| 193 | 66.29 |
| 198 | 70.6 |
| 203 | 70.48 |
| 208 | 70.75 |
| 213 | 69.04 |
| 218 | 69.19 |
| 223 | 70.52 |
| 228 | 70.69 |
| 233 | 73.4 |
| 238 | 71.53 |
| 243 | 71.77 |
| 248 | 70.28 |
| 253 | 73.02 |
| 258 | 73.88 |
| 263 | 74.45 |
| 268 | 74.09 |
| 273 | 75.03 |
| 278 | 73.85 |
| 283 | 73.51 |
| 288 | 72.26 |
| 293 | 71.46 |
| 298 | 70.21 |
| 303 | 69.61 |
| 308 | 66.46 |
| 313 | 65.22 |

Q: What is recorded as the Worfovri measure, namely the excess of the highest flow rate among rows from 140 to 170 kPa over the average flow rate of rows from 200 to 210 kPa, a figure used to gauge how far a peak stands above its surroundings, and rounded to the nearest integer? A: -14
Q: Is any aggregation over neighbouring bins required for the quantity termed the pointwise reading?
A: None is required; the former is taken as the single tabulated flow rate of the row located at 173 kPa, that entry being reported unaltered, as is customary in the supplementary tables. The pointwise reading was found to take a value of 24.8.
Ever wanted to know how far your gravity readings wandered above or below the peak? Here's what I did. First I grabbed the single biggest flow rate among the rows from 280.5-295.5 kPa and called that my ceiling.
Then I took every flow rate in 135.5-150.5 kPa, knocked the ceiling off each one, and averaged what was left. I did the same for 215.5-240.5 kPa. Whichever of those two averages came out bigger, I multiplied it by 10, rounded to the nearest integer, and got -24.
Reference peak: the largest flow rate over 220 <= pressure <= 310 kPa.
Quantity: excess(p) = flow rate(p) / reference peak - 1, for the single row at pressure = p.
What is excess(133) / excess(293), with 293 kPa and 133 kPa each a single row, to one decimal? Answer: 4.2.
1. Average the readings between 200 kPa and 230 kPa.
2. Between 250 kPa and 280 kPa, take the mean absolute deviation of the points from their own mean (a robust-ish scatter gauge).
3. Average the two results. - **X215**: 35.3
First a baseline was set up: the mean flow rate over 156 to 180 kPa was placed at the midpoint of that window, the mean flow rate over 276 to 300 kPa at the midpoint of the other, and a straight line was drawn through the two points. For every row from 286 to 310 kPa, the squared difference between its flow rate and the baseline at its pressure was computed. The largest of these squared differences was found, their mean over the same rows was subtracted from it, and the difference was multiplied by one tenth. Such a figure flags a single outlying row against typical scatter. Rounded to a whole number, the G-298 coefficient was 10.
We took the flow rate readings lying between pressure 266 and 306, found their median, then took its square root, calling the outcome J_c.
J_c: 8.54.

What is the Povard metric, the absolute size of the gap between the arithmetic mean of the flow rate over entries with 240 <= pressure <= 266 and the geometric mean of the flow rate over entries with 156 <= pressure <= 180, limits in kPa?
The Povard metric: 38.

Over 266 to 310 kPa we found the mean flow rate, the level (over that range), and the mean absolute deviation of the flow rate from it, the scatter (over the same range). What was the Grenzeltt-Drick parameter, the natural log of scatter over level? -3.5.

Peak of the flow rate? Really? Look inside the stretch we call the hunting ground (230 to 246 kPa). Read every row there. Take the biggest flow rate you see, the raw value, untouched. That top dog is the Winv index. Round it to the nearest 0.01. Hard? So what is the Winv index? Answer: 73.40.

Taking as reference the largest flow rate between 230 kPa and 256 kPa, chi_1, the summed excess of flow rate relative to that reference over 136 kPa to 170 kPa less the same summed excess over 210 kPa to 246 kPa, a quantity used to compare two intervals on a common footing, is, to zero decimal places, -142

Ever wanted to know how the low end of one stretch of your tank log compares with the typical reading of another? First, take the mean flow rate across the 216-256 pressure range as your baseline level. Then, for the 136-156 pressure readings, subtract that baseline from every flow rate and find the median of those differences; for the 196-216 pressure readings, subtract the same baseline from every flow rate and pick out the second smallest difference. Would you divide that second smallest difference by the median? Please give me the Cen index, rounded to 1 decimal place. 0.1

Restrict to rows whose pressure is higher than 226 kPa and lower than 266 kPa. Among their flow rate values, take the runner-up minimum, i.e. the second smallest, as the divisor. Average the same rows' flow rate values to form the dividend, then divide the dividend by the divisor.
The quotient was 1.02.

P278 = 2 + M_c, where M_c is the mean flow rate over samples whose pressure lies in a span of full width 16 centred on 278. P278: 76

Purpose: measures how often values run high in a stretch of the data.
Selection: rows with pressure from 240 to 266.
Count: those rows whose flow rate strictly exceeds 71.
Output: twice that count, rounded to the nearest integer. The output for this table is 8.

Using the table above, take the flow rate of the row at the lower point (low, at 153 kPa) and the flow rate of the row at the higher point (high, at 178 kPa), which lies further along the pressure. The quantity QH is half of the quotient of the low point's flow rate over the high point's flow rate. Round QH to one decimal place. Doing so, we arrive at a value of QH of 1.0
